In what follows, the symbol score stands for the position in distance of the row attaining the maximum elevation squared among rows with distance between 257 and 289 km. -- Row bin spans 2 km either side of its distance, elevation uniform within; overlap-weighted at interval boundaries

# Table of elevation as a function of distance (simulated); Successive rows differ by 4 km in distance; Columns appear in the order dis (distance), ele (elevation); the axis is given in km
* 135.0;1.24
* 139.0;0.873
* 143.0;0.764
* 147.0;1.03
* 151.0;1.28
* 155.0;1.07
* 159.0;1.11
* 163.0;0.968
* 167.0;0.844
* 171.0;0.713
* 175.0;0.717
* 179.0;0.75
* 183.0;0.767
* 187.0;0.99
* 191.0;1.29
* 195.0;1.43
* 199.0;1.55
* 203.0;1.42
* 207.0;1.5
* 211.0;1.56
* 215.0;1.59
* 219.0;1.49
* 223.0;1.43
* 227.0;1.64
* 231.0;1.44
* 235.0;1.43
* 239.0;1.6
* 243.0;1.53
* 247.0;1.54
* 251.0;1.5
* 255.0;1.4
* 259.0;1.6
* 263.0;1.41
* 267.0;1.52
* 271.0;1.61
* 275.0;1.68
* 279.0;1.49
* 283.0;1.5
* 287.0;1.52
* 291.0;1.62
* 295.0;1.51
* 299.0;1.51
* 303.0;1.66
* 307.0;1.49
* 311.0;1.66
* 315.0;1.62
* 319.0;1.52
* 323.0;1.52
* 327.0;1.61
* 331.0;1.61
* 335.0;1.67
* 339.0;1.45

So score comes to 275.0 km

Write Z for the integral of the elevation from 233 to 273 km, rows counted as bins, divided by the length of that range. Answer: 1.51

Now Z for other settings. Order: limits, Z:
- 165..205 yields 1.05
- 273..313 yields 1.56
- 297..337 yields 1.59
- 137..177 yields 0.94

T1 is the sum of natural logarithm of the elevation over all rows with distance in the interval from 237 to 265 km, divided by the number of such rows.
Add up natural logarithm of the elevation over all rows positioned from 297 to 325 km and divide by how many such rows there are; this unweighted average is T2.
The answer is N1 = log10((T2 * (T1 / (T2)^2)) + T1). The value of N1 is 0.12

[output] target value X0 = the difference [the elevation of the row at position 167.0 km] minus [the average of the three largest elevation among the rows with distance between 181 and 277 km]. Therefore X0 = -0.8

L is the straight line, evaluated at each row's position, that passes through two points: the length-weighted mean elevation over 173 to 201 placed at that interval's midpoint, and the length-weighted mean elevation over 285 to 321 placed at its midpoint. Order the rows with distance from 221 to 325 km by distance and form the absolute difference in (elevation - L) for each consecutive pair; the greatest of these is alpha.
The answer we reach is 0.217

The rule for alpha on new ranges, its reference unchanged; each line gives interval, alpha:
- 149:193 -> 0.283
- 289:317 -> 0.187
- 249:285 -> 0.207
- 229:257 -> 0.153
